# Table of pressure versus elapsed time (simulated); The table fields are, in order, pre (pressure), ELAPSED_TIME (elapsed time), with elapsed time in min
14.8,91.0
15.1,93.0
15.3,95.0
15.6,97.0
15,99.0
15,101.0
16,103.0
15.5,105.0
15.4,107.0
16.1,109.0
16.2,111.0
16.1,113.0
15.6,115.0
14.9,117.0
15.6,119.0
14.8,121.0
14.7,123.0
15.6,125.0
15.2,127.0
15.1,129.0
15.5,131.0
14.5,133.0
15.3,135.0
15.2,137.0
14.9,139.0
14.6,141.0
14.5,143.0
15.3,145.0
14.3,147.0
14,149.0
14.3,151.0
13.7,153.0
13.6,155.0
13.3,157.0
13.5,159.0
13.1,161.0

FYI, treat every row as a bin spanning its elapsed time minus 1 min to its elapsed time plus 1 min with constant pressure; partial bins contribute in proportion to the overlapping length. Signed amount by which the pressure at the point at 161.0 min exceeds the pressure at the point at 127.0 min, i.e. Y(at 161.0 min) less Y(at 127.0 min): -2.1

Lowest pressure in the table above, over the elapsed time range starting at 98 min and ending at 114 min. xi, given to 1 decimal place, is 15.0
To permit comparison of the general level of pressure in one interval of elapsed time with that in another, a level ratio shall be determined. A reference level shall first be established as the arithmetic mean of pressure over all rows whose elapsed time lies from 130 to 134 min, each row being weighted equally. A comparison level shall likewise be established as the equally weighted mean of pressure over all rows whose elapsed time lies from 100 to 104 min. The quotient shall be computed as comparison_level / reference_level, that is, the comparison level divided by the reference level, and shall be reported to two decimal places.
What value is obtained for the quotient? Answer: 1.03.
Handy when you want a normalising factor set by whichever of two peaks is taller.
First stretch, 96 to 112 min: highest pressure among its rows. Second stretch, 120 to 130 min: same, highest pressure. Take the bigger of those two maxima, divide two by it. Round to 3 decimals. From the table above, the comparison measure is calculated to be 0.123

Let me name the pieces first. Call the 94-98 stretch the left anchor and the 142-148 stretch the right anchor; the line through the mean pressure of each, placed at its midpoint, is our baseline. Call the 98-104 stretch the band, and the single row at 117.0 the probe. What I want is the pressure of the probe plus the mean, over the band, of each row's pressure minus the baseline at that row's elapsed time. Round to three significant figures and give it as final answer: 14.9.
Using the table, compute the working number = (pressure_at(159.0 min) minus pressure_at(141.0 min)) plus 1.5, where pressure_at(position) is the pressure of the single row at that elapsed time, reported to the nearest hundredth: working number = 0.40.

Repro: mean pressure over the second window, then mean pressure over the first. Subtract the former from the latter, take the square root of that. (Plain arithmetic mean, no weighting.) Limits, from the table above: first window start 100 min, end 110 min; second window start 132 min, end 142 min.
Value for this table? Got 0.84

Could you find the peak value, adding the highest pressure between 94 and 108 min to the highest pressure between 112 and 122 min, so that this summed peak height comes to 32.1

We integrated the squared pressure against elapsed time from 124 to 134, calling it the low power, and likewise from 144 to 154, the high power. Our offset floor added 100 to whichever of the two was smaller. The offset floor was 2154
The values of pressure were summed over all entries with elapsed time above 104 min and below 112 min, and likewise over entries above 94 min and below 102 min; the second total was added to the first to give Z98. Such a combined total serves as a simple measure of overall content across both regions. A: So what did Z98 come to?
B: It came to 124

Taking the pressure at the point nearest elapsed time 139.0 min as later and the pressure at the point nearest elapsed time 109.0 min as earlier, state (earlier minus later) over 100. 0.012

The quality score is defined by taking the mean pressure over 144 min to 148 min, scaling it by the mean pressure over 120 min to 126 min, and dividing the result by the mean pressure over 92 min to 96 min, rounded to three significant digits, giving 14.6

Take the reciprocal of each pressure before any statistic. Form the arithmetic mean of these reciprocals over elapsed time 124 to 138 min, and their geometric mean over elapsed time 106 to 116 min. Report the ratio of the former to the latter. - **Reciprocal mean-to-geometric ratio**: 1.045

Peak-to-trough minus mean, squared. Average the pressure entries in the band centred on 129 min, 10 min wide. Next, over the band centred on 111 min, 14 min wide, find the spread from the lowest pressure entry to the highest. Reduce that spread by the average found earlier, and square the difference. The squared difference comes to 193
